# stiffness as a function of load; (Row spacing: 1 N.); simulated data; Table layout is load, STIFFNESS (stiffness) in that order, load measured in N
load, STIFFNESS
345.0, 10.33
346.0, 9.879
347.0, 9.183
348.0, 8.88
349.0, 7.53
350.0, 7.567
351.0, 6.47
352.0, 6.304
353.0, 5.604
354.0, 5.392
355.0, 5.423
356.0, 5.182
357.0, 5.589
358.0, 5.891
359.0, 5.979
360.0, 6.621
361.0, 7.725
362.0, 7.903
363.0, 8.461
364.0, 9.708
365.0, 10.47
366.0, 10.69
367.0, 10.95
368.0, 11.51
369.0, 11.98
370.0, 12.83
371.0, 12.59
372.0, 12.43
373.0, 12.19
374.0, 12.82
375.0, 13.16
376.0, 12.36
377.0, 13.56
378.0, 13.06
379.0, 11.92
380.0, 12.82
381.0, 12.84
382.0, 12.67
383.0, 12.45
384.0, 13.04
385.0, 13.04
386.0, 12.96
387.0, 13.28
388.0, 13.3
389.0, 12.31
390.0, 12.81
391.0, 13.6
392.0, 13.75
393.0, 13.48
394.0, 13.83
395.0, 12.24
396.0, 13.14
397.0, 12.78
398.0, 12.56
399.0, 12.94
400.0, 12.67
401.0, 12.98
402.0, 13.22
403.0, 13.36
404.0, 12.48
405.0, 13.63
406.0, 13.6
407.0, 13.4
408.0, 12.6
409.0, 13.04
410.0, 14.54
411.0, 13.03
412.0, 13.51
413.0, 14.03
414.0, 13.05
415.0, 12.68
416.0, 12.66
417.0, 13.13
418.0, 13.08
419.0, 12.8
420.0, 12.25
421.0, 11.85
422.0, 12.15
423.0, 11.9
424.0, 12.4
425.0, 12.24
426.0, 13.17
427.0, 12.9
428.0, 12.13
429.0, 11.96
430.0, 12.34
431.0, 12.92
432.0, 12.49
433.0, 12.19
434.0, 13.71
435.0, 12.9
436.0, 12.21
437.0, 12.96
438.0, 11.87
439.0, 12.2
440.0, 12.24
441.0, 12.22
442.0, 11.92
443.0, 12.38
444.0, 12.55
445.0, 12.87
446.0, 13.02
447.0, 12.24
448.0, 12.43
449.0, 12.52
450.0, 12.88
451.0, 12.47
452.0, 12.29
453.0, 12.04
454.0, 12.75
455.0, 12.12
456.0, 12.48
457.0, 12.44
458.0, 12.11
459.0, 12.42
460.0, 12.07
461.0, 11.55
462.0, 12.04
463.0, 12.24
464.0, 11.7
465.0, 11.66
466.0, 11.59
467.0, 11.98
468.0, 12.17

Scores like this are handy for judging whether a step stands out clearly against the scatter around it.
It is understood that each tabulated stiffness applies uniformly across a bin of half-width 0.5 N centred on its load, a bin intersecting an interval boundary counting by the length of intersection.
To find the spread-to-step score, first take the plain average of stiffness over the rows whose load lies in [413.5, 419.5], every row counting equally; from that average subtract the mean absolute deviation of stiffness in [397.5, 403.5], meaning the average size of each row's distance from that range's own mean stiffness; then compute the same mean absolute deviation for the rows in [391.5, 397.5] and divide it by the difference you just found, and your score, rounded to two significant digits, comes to 0.038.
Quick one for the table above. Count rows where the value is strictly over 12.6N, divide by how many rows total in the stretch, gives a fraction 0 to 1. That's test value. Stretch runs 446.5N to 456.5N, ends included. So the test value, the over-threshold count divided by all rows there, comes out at 0.20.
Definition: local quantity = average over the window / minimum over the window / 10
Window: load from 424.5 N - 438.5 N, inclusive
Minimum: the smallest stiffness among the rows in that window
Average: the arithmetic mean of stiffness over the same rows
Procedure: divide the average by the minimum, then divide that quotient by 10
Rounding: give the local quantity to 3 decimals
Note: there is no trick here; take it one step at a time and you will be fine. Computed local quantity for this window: 0.106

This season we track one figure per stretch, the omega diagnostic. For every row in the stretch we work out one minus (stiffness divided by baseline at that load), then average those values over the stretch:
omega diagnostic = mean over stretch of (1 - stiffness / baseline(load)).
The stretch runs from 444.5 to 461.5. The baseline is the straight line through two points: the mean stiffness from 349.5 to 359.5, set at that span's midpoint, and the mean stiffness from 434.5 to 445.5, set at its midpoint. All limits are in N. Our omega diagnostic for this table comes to 0.1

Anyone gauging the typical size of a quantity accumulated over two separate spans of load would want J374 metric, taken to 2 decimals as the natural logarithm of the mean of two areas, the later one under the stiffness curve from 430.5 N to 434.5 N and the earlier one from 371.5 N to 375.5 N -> 3.93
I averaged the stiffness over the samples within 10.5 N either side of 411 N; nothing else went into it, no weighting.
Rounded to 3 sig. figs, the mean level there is 13.1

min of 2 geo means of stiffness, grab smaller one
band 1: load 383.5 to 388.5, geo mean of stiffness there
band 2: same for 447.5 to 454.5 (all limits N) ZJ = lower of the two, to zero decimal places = 12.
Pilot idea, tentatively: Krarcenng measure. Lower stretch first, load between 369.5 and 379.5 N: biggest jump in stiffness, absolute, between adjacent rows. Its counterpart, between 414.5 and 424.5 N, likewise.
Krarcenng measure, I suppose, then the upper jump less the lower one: -0.65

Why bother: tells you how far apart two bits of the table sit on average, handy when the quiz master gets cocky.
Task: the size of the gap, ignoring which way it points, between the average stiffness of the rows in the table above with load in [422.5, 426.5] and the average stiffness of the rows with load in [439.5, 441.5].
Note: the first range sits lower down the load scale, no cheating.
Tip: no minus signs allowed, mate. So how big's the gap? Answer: 0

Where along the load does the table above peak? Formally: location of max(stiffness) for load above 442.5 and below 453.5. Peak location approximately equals 446.0 N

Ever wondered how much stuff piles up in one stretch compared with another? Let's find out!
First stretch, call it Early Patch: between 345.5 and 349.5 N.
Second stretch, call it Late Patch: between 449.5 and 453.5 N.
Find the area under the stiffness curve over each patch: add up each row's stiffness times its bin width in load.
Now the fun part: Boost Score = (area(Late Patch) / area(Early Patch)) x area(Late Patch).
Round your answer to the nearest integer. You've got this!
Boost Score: 70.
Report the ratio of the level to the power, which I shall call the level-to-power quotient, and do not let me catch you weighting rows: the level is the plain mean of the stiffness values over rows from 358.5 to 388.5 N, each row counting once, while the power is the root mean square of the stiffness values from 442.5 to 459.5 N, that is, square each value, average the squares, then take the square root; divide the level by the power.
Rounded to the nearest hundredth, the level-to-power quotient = 0.92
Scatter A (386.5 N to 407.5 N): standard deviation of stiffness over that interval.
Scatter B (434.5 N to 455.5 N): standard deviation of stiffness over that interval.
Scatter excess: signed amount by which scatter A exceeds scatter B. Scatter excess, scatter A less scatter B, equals 0.13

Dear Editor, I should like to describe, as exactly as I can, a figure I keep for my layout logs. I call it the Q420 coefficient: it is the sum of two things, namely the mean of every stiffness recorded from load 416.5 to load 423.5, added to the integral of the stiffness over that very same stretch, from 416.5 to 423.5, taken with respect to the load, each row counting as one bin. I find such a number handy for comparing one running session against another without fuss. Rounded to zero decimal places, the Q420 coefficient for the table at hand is 100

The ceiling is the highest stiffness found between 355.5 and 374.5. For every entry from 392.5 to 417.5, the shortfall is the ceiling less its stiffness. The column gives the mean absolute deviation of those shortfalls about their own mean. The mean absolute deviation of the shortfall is 0.41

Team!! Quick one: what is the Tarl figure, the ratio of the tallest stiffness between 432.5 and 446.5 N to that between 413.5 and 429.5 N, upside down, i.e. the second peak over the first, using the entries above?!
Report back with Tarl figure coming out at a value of 0.96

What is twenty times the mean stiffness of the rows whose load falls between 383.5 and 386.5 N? 260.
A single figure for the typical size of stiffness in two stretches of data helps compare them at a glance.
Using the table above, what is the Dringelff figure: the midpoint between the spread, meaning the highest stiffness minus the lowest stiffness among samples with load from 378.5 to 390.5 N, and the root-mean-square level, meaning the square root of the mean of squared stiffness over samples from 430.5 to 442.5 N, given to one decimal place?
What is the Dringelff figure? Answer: 6.9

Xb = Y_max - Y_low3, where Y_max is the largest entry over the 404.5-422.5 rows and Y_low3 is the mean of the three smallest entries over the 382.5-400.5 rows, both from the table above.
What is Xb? 2.2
